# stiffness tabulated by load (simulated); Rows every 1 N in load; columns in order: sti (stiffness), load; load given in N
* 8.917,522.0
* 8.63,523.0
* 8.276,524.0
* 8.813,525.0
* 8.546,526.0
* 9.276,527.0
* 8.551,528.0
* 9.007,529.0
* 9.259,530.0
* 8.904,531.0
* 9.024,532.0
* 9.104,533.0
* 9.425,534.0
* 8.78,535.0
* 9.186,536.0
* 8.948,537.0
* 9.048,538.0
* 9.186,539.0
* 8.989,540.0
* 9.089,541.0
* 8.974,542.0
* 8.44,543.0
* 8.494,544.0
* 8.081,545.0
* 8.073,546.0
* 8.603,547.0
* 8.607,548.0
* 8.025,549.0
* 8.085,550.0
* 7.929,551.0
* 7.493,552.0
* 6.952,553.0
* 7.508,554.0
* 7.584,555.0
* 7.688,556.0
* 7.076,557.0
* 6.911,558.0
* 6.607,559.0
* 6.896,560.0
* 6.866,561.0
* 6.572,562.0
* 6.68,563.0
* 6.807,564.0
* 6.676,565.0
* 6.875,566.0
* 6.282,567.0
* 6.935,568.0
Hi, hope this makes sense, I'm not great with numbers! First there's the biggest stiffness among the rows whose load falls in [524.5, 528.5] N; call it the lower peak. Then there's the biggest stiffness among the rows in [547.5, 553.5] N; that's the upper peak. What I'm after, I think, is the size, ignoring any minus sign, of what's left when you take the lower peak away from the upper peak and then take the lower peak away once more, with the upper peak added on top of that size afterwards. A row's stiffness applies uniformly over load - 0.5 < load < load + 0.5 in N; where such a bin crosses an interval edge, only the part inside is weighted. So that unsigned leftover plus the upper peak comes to 18.55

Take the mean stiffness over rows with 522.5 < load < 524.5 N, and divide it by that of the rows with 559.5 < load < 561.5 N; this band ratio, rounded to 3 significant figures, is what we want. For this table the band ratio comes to 1.23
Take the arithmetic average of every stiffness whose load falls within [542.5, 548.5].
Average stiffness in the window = 8.4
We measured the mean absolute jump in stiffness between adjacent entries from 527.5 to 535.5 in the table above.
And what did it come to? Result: 0.32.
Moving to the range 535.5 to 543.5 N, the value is 0.20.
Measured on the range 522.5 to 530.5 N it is 0.47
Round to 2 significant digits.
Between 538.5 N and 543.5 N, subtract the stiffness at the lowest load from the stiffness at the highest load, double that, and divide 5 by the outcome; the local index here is -3.4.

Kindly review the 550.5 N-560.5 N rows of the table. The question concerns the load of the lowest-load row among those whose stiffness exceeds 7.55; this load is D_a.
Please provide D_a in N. 551.0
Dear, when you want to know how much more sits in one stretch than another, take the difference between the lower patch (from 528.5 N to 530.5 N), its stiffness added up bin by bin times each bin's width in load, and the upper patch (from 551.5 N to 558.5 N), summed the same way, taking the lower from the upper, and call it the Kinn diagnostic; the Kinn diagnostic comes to 33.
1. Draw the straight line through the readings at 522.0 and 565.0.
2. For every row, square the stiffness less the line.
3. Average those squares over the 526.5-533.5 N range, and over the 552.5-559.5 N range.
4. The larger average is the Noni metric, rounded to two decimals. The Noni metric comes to 0.34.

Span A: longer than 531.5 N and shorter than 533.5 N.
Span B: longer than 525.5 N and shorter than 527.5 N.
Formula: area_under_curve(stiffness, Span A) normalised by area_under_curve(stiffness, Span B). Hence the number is 1.02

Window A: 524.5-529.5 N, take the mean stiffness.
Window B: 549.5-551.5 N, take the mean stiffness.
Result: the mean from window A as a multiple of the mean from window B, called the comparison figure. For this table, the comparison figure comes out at 1.10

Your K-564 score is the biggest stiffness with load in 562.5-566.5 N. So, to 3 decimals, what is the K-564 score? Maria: 6.875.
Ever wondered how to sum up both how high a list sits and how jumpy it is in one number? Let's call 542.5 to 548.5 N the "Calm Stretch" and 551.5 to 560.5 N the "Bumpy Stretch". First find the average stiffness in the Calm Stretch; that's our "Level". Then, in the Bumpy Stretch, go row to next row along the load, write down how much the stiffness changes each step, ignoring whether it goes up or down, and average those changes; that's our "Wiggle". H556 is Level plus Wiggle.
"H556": 8.71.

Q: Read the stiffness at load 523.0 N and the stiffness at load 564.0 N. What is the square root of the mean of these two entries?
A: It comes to 2.78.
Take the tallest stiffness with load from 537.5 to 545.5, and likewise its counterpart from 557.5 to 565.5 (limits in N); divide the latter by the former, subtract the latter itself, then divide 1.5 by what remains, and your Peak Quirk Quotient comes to -0.244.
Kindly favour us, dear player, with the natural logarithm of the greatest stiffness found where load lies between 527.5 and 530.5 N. 2.23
